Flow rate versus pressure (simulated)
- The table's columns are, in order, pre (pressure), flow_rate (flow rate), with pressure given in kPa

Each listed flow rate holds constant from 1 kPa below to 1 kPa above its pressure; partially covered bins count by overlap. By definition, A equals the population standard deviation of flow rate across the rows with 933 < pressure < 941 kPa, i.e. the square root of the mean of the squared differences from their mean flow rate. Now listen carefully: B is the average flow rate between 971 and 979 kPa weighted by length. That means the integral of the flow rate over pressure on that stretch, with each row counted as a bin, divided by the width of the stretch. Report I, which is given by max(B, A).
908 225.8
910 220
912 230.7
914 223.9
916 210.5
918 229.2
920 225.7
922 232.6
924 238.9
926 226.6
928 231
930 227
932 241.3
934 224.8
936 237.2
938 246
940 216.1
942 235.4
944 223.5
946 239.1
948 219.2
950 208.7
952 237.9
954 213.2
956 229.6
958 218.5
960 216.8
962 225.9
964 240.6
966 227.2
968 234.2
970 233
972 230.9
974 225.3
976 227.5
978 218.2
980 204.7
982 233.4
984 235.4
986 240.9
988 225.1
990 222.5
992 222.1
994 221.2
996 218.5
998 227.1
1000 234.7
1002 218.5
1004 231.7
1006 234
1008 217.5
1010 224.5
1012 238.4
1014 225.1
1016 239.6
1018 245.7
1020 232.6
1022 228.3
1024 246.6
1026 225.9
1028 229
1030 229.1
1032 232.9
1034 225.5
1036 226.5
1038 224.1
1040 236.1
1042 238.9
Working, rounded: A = 11.4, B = 225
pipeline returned 225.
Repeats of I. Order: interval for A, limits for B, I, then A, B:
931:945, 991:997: 221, 10.0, 221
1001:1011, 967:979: 228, 6.7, 228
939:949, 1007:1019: 232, 9.0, 232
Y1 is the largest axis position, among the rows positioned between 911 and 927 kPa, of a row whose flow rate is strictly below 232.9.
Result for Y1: 926 kPa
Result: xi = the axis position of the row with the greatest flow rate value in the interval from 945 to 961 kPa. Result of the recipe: 946 kPa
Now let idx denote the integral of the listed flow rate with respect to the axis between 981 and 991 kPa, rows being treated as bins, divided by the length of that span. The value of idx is 231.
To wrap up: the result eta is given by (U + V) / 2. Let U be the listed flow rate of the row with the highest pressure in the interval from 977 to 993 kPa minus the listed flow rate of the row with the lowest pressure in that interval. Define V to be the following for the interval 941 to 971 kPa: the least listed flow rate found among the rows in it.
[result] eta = 106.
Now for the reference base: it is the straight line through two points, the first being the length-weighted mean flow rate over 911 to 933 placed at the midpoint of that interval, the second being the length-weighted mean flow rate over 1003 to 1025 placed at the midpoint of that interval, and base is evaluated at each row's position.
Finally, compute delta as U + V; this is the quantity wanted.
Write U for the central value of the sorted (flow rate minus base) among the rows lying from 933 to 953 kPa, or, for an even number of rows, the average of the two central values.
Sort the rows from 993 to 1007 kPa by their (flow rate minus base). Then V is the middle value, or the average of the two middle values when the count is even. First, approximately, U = 0.5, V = -5.3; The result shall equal -5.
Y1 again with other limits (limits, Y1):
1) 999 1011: 1010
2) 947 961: 960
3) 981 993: 992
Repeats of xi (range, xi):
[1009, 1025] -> 1024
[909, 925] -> 924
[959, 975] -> 964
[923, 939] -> 938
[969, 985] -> 984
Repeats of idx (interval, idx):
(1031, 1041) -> 229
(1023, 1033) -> 233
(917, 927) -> 231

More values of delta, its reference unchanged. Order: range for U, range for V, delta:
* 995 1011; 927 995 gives -11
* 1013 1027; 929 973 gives -2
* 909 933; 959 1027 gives -5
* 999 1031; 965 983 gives -7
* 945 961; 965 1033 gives -16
